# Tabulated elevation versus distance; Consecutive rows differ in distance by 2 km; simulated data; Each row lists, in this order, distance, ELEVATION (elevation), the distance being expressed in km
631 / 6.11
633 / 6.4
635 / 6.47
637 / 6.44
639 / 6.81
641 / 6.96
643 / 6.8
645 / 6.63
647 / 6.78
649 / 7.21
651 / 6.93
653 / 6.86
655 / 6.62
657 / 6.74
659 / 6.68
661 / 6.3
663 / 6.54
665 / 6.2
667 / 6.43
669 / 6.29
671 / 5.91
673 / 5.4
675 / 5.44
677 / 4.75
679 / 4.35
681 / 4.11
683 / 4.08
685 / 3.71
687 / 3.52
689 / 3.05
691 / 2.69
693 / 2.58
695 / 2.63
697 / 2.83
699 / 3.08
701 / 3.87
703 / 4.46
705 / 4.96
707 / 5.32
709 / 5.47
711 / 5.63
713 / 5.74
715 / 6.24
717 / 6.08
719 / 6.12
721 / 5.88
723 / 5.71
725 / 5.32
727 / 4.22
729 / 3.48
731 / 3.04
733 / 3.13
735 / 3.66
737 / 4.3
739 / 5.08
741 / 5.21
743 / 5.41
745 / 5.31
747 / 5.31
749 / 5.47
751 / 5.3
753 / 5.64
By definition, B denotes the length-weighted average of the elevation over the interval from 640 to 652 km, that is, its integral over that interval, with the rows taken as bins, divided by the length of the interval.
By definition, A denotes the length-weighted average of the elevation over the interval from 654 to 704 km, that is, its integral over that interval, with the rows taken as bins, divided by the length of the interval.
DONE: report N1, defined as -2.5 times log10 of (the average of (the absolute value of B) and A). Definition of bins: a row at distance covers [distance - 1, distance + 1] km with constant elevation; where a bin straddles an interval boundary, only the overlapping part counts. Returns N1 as -1.91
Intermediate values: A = 4.7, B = 6.9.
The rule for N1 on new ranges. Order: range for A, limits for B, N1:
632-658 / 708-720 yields -2.00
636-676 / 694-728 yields -1.89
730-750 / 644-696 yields -1.74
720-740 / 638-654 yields -1.88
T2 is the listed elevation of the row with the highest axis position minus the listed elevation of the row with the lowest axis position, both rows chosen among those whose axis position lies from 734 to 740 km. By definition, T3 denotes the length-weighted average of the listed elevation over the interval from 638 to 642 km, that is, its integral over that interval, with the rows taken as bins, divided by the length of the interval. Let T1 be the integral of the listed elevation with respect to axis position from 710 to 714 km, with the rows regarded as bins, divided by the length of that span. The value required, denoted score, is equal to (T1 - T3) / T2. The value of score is -0.8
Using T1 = 5.7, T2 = 1.4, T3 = 6.9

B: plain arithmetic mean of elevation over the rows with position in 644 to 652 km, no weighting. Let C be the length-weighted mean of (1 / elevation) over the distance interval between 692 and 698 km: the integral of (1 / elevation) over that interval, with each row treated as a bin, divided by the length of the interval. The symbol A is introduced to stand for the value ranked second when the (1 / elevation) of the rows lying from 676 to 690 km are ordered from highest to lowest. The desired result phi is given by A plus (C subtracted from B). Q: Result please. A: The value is 6.8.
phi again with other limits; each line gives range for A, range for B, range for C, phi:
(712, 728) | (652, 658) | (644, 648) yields 6.8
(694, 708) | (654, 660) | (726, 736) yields 6.7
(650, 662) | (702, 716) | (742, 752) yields 5.4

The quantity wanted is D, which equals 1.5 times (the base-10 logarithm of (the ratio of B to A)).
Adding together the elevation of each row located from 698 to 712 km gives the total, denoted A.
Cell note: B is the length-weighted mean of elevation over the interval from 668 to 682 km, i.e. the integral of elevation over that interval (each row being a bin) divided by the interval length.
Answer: -1.2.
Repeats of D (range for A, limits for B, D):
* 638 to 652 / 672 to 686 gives -1.5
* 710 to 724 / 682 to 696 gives -1.7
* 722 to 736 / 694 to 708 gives -1.3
